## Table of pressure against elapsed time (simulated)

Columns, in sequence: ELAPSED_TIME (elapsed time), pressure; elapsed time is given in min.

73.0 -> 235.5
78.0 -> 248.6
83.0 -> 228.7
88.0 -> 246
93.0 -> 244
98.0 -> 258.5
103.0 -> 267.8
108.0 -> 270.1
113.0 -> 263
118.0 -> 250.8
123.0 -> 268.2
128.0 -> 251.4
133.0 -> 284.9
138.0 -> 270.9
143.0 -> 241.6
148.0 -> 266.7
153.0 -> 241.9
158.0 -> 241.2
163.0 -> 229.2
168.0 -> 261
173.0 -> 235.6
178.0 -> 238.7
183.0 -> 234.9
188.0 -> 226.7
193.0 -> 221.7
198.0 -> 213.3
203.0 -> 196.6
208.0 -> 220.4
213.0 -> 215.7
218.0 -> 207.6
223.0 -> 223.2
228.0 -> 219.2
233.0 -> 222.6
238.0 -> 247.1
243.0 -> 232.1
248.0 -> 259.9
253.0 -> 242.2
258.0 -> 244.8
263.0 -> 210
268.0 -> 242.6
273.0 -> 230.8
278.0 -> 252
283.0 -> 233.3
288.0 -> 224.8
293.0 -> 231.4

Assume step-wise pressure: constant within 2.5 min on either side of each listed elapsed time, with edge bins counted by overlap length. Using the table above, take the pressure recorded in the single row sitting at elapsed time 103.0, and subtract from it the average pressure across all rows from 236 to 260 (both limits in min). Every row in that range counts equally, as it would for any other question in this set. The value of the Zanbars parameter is 23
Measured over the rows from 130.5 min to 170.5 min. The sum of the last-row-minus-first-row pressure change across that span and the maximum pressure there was 261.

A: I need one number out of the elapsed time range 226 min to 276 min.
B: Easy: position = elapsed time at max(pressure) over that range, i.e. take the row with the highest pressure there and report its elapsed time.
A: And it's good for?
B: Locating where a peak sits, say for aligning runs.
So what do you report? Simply 248.0 min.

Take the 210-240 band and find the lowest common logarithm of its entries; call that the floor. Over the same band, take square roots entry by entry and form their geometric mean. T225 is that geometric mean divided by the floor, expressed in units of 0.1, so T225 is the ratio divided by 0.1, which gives 64.3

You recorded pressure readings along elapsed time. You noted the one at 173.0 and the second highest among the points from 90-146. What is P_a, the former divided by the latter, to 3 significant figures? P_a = 0.870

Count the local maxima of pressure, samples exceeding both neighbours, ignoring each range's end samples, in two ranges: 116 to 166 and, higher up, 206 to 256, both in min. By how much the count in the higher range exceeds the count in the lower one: 0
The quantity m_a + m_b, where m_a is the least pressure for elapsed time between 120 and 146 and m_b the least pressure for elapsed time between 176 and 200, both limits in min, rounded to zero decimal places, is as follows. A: 455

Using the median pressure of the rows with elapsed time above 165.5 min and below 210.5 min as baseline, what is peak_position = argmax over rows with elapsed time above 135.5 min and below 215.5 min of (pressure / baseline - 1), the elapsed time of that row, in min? 138.0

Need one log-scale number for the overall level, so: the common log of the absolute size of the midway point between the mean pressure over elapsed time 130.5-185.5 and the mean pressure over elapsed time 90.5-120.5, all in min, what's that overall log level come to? 2.405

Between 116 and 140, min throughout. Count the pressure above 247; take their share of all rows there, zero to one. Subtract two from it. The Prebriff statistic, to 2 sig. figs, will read -1.0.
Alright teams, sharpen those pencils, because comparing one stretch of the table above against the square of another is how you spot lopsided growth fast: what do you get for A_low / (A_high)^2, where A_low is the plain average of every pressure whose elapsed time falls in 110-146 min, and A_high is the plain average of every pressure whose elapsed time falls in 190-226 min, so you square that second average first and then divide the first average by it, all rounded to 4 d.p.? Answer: 0.0057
